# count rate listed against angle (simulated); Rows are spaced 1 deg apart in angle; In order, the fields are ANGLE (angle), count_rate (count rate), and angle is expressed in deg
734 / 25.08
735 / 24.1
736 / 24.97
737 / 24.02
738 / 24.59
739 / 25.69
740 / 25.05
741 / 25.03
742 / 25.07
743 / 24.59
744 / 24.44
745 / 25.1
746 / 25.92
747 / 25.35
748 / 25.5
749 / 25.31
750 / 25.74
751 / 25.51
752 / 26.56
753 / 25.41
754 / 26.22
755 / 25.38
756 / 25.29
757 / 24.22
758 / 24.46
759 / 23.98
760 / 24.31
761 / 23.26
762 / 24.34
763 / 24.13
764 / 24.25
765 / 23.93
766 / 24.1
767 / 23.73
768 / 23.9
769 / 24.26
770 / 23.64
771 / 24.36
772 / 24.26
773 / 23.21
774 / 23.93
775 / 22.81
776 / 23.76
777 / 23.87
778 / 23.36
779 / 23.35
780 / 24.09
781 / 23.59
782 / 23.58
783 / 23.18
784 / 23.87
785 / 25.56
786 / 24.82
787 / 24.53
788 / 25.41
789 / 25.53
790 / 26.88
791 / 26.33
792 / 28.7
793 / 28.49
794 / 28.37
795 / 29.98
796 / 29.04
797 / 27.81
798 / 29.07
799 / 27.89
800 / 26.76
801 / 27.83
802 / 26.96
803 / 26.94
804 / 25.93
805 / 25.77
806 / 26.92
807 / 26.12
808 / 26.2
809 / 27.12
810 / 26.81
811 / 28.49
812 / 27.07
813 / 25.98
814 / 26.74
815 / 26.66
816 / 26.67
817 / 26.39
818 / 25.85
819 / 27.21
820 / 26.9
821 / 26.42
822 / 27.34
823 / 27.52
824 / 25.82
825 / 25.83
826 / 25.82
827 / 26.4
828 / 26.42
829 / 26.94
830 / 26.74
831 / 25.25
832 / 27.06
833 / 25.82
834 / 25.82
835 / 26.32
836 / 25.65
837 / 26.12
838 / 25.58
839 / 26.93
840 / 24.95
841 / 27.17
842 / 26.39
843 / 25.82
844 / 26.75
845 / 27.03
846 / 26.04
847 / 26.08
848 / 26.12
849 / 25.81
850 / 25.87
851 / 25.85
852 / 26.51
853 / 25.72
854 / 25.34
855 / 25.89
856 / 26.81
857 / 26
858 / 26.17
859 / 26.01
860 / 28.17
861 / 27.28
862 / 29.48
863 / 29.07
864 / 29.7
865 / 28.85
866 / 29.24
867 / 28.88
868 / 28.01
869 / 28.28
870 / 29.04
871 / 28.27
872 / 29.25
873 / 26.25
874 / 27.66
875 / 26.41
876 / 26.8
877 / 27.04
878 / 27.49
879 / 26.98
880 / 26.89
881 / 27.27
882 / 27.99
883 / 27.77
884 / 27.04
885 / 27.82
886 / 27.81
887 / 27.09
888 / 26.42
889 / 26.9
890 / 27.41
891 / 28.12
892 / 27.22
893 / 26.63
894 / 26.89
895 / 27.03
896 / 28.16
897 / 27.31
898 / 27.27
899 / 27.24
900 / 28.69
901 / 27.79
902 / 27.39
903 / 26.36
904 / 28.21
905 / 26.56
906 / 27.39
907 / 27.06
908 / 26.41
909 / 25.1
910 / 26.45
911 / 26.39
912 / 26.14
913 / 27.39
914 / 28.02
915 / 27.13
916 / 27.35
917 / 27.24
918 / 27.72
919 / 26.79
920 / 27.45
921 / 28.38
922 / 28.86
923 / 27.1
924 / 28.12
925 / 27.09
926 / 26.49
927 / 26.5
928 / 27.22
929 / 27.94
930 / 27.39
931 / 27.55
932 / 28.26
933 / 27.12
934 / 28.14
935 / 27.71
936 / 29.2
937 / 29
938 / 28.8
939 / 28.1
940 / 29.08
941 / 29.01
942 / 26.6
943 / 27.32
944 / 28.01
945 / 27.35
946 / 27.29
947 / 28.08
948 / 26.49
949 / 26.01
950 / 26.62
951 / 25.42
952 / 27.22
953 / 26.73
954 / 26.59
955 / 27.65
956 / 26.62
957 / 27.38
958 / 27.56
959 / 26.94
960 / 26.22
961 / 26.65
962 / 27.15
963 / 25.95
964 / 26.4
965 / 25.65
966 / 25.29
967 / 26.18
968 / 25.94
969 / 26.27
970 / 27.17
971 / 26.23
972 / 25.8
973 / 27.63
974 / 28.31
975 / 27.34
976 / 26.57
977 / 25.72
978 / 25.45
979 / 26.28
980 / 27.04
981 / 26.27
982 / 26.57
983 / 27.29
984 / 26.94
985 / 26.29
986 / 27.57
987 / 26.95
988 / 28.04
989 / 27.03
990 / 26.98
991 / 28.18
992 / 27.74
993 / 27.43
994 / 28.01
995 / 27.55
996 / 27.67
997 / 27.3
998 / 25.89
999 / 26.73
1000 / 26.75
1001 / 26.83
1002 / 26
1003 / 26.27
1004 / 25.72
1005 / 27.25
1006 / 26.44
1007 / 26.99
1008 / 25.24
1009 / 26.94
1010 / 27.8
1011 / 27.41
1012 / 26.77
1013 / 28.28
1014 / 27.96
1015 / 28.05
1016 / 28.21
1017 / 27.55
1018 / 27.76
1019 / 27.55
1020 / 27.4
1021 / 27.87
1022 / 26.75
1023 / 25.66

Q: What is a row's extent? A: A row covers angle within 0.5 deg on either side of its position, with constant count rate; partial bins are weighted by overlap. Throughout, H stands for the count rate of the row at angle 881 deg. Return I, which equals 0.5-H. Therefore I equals -26.8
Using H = 27.27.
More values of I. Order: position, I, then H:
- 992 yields -27.2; 27.74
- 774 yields -23.4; 23.93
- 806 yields -26.4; 26.92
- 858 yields -25.7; 26.17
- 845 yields -26.5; 27.03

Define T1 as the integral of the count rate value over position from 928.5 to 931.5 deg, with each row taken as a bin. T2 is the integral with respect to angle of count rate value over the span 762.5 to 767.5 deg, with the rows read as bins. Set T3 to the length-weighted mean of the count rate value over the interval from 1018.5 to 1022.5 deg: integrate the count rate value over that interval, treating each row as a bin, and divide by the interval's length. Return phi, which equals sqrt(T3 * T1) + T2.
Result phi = 168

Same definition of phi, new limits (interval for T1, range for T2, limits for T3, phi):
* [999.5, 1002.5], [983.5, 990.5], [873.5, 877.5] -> 236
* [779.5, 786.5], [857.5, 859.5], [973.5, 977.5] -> 120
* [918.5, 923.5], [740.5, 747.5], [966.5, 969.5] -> 236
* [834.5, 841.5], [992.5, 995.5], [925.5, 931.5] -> 153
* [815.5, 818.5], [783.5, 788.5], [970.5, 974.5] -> 170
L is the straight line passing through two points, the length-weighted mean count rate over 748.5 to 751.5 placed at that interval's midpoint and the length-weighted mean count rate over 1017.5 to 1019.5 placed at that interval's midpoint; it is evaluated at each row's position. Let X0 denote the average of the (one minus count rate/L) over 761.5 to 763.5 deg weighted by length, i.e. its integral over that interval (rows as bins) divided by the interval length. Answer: 0.05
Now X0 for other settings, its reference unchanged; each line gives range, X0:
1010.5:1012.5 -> 0.02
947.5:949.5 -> 0.03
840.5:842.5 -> -0.02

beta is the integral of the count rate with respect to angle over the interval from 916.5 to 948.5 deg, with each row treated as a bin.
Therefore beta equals 887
